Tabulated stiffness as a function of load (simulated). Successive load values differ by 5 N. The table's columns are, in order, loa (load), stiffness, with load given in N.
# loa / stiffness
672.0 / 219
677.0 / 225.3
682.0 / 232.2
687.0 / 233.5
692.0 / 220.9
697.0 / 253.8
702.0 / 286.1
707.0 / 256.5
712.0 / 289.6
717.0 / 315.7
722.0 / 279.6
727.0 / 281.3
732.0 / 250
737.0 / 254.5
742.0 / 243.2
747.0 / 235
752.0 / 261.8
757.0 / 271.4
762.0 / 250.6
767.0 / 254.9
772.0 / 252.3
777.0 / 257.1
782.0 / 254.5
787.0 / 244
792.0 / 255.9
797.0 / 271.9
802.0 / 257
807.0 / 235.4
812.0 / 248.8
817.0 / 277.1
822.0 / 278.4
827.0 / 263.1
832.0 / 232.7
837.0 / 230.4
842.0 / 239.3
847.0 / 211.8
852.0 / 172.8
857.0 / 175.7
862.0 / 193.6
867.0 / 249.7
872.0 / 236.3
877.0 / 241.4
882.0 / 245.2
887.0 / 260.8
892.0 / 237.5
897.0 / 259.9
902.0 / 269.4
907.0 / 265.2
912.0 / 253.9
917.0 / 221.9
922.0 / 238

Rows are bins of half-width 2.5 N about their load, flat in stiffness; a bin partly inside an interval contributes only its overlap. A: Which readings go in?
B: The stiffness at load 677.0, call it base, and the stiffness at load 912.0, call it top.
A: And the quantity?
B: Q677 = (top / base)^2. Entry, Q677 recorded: 1.3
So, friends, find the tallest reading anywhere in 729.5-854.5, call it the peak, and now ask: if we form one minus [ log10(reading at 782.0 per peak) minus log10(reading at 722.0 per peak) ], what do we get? 1.04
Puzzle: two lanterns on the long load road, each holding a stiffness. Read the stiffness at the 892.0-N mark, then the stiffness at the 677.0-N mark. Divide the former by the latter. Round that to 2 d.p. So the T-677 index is 1.05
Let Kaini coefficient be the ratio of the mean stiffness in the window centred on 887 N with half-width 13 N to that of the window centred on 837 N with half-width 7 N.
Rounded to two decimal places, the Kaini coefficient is 1.06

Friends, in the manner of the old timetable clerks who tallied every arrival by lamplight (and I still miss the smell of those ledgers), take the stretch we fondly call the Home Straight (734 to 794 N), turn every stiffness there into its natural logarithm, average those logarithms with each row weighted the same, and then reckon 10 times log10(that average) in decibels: 7.429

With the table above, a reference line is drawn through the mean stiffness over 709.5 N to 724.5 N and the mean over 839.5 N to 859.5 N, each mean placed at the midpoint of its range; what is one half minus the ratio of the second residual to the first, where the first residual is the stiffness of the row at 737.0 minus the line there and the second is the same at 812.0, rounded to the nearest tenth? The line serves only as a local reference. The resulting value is 1.3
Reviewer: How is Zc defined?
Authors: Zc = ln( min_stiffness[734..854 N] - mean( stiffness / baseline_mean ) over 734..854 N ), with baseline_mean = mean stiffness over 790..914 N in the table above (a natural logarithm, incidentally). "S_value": 5.15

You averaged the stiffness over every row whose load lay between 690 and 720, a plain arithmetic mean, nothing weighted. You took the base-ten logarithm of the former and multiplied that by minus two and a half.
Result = -6.08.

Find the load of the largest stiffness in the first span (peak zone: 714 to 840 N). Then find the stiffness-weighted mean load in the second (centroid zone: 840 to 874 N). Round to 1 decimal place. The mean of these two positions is 787.1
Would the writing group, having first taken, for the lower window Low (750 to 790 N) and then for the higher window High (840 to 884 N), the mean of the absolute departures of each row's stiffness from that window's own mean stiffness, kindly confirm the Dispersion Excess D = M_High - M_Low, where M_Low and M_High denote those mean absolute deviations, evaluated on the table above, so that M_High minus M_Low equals 21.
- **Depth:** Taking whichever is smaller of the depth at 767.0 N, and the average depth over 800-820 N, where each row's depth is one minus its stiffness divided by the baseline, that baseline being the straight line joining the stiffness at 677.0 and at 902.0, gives -0.049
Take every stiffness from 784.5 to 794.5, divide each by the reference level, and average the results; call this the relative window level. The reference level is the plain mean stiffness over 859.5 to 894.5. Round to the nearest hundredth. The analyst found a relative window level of 1.05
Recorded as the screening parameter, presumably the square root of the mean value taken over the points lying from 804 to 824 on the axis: 16.1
